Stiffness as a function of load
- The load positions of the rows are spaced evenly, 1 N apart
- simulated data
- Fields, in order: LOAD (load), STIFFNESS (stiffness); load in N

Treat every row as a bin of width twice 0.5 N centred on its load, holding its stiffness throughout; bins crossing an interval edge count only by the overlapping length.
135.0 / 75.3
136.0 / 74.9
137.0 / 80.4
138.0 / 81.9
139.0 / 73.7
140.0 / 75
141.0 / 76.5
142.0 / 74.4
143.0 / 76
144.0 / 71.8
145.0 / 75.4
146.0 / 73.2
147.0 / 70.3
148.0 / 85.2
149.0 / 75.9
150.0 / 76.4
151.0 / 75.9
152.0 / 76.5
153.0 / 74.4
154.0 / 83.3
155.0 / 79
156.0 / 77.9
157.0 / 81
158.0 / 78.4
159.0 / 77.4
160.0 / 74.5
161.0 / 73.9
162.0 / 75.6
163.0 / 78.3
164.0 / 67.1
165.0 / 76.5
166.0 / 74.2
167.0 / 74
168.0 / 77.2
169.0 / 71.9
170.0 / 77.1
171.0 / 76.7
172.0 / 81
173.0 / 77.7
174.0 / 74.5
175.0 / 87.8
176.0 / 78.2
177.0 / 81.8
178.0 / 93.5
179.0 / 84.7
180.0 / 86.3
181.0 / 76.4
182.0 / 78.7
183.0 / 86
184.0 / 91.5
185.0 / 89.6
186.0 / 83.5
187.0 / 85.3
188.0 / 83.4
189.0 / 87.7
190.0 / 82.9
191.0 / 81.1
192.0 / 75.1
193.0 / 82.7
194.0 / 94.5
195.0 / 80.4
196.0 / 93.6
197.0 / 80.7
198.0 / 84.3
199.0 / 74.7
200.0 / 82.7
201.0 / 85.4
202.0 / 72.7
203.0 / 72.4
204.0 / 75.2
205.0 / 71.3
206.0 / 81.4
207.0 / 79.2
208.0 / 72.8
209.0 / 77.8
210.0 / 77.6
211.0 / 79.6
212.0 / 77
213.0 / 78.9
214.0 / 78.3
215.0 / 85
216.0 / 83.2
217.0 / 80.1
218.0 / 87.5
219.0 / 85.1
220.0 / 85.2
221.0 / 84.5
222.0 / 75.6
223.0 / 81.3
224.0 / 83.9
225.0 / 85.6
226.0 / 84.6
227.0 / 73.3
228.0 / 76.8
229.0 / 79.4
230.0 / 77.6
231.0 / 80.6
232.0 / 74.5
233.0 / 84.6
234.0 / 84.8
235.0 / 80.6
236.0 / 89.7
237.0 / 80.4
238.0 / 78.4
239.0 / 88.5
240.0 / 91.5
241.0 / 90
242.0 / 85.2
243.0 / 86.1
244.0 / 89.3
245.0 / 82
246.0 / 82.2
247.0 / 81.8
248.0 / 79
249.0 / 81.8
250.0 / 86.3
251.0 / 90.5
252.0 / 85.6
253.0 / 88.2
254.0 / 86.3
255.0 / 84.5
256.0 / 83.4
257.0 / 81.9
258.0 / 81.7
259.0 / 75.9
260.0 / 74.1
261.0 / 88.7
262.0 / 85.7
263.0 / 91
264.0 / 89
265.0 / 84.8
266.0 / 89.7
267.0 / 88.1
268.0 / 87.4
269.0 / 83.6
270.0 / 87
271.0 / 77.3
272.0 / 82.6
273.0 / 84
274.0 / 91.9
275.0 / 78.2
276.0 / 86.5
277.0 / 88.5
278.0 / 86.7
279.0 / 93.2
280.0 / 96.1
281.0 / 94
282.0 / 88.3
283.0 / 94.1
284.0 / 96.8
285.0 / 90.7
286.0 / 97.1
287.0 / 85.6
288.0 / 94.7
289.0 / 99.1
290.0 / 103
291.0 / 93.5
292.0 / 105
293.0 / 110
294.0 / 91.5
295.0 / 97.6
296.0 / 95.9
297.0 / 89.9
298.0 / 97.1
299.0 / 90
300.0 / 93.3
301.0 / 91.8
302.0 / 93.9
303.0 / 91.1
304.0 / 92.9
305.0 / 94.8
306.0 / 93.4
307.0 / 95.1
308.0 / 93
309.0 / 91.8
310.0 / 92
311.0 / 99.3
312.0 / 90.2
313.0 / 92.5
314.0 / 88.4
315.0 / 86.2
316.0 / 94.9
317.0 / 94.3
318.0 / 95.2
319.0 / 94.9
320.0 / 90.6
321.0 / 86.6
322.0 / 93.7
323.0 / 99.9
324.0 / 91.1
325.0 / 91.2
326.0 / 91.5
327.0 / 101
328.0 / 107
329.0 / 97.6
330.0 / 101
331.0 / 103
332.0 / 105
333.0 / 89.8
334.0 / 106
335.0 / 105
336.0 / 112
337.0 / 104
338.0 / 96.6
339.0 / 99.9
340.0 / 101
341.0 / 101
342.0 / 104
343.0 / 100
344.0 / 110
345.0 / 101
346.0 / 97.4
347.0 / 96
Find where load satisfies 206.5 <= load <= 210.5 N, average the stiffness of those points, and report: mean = 77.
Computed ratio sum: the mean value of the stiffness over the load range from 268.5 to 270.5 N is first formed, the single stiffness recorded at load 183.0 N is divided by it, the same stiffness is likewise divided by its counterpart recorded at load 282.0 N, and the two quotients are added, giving 2.0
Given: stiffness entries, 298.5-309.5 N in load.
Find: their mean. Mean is 93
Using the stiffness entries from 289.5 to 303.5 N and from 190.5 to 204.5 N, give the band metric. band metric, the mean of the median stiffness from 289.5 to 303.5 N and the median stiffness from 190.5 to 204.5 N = 87.3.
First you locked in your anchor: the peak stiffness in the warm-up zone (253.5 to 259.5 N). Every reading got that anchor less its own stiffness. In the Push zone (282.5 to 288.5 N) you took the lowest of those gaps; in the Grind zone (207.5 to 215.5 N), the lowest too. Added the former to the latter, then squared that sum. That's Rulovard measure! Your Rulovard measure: 90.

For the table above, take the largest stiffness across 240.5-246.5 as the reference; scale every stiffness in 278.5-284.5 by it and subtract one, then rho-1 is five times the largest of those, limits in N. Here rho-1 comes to 0.38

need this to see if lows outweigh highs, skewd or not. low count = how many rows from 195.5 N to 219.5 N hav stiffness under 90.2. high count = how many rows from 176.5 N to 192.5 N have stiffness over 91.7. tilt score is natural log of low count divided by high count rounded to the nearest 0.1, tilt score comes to 3.1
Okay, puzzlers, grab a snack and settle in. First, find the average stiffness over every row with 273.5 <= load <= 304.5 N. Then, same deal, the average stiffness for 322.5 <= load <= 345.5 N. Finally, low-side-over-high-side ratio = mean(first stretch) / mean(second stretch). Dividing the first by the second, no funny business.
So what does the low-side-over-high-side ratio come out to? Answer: 0.927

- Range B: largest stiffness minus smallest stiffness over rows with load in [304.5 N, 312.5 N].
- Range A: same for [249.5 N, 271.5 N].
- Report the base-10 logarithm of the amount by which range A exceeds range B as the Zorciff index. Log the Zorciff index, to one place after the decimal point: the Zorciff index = 0.9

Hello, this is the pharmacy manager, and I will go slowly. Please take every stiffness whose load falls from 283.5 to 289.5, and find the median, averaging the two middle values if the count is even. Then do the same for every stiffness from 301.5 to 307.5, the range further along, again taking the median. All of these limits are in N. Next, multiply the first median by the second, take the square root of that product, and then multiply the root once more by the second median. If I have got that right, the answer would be 8868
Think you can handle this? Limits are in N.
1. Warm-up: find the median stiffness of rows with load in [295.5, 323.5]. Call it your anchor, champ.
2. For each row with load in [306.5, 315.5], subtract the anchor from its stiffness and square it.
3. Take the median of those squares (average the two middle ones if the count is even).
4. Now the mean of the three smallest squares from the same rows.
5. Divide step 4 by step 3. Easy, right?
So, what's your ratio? 0.2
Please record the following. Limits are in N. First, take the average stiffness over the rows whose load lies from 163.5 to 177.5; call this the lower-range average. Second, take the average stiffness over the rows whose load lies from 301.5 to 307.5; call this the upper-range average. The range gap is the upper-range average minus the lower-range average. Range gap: 17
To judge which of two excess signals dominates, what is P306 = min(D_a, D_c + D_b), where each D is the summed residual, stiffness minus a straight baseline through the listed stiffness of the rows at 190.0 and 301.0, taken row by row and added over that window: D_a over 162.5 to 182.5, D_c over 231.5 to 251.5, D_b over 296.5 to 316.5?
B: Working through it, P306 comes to -56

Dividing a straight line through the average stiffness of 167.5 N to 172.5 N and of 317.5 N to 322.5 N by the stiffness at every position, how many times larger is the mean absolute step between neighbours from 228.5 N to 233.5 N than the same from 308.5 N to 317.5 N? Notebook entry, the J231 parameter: 1.5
